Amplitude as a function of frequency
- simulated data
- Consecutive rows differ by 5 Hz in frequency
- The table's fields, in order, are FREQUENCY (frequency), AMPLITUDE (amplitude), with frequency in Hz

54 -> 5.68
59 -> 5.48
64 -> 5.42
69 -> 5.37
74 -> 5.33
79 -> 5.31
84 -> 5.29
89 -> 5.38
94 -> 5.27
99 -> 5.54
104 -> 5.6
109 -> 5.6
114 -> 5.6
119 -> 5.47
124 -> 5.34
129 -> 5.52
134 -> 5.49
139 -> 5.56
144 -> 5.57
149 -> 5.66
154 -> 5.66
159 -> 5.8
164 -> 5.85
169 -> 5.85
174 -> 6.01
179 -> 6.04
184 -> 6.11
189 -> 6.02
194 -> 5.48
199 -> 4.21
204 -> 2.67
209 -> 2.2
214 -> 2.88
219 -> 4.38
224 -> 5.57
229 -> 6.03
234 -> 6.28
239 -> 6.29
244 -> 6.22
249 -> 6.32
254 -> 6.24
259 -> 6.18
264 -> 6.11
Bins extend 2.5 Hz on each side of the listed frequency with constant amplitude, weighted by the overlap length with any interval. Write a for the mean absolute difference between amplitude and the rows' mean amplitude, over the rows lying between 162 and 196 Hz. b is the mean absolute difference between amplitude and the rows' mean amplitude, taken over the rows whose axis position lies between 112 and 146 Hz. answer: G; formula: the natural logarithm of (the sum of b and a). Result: -1.5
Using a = 0.16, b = 0.06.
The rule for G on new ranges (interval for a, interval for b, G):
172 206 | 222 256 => 0.2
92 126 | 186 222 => 0.3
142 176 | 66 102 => -1.7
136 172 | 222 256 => -1.2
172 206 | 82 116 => 0.1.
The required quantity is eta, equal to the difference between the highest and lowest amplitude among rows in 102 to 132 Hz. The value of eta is 0.26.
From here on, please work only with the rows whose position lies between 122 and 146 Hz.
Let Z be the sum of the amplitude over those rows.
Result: 27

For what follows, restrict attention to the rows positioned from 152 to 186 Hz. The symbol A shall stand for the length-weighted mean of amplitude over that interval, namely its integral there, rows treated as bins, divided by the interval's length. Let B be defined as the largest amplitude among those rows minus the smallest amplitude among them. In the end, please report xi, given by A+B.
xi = 6.4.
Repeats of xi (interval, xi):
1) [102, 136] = 5.8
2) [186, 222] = 7.8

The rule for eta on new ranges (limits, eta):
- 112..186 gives 0.77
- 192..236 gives 4.08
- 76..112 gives 0.33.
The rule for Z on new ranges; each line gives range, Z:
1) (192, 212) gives 15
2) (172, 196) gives 30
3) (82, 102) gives 21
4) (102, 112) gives 11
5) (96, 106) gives 11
